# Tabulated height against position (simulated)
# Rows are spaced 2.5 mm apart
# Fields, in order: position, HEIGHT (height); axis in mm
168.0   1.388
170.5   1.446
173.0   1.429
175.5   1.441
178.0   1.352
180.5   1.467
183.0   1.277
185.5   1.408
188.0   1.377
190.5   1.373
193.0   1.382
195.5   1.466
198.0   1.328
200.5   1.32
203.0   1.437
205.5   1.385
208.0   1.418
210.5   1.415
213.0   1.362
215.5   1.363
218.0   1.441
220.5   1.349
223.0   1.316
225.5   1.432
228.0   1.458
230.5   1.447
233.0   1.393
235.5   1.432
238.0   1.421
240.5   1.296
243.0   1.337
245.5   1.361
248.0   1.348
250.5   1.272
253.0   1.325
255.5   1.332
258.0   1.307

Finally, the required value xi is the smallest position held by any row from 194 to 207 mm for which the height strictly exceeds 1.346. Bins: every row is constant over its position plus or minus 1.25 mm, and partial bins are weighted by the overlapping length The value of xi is 195.5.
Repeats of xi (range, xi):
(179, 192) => 180.5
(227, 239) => 228.0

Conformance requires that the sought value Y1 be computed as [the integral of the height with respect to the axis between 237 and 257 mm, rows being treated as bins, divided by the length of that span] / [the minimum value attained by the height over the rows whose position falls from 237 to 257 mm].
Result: 1.05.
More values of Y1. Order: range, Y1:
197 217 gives 1.05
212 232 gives 1.06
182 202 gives 1.07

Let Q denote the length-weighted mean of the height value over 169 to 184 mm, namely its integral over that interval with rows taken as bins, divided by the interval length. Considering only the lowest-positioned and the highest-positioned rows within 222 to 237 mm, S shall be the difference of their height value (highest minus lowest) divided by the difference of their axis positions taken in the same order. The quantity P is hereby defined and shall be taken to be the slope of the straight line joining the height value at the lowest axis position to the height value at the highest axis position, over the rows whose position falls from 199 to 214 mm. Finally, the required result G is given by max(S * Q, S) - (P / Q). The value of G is 0.011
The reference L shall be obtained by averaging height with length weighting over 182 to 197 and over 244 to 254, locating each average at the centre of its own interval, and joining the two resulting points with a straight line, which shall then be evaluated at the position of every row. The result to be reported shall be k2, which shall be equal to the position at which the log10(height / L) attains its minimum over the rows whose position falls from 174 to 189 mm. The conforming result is 183.0 mm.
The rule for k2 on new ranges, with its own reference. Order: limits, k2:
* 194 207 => 200.5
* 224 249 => 240.5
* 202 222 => 220.5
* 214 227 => 223.0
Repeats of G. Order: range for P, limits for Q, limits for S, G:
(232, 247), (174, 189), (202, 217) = -0.004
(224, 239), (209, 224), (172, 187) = -0.001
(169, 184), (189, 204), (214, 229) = 0.020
